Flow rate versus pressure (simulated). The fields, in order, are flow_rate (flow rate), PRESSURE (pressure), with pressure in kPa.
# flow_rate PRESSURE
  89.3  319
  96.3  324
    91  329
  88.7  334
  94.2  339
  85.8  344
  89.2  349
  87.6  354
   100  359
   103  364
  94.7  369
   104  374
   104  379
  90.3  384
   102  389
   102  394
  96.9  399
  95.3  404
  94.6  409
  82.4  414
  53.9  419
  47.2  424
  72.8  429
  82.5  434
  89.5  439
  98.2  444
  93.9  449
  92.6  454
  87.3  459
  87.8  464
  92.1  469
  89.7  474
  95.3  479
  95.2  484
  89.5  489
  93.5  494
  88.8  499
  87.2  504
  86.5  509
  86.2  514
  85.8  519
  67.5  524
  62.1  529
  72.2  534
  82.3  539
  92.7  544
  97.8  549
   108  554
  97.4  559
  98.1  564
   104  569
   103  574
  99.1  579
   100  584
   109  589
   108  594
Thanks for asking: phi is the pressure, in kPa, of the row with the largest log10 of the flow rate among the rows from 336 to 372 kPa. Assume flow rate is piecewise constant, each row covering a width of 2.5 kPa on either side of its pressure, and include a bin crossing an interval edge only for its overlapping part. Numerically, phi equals 364 kPa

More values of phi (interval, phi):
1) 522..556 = 554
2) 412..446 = 444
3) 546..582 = 554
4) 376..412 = 379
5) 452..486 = 479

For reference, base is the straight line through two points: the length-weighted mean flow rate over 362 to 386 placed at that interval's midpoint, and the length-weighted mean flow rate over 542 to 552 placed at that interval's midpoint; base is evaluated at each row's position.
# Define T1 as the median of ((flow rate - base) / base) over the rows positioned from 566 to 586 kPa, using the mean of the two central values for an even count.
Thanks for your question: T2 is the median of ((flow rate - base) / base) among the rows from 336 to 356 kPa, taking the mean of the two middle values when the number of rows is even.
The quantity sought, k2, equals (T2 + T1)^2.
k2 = 0.002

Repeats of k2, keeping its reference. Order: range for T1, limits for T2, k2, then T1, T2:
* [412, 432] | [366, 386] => 0.127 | -0.36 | 0.00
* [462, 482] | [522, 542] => 0.117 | -0.07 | -0.28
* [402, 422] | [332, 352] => 0.045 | -0.10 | -0.11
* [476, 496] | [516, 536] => 0.092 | -0.03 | -0.28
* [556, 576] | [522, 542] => 0.050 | 0.05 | -0.28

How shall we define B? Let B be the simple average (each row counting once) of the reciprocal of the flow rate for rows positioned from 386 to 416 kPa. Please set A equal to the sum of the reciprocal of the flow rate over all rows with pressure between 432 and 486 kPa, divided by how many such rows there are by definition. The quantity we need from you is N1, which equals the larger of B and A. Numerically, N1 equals 0.0110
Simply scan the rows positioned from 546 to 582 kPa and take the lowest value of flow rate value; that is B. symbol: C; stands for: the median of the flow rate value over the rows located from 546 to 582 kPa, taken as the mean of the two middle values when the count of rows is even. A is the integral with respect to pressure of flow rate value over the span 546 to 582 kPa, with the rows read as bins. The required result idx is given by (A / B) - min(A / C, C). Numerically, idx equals 0.6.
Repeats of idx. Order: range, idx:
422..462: 33.0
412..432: 6.9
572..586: 0.1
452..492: 1.7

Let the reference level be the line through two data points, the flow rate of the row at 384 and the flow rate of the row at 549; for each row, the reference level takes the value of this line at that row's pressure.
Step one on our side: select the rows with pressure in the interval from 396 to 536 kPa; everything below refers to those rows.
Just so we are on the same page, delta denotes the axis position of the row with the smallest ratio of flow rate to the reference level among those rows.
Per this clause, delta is 424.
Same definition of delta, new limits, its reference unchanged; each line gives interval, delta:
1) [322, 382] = 344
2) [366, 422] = 419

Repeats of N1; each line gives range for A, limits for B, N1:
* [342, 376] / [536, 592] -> 0.0106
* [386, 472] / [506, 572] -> 0.0121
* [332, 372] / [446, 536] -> 0.0117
